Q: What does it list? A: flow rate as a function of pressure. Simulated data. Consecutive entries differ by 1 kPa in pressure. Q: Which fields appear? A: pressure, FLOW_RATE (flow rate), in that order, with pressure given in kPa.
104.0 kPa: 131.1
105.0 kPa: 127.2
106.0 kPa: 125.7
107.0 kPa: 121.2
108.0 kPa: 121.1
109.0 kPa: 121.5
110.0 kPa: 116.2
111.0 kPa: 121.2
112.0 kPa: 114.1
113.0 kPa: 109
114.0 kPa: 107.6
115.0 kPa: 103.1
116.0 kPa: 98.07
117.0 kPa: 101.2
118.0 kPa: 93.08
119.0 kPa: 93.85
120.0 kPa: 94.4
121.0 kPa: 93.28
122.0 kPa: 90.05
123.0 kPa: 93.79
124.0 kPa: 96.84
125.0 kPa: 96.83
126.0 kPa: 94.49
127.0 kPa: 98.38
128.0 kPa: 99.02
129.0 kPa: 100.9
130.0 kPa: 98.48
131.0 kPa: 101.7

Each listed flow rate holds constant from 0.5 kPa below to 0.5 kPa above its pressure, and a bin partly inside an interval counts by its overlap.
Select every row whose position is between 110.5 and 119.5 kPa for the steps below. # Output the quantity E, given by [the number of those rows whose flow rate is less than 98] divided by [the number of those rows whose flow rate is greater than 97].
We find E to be 0.3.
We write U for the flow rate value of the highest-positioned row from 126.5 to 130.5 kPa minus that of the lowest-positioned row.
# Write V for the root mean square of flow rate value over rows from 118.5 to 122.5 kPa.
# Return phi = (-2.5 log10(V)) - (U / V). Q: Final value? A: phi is -4.92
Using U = 0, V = 93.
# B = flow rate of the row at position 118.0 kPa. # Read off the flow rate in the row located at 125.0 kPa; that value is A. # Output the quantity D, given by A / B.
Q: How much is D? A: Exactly 1.04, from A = 96.83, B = 93.08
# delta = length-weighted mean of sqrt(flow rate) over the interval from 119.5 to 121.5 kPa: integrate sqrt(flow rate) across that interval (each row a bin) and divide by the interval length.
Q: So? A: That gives 9.7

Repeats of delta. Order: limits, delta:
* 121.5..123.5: 9.6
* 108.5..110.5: 10.9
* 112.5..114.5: 10.4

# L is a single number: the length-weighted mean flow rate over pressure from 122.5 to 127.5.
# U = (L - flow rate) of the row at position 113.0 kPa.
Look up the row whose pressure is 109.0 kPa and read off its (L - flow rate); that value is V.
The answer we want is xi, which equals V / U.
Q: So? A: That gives 2.0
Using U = -13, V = -25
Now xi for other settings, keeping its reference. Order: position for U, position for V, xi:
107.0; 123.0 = -0.1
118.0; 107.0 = -8.4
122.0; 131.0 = -0.9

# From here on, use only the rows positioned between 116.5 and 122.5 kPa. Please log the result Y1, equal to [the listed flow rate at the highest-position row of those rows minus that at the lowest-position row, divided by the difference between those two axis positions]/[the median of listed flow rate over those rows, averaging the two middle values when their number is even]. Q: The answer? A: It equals -0.024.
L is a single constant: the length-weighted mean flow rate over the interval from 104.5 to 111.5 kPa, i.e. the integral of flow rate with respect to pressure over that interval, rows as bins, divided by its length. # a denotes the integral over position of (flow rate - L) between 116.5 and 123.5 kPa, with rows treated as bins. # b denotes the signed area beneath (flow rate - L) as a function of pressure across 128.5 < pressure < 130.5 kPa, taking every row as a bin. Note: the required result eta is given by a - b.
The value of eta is -150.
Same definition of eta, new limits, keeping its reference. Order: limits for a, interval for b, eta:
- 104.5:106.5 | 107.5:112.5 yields 25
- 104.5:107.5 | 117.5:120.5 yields 93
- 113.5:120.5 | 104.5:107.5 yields -171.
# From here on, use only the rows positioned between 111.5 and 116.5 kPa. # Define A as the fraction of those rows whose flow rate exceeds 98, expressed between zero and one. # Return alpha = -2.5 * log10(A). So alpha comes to 0.00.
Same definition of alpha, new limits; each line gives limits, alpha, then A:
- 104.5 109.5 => 0.00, 1.00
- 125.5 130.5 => 0.24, 0.80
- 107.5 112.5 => 0.00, 1.00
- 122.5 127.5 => 1.75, 0.20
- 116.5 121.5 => 1.75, 0.20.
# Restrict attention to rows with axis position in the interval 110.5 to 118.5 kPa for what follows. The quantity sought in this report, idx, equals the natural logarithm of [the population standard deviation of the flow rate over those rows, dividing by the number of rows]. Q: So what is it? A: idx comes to 2.13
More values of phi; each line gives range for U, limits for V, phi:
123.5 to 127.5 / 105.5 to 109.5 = -5.23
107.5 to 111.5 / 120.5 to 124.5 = -4.93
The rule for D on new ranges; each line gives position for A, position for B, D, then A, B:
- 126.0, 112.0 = 0.83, 94.49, 114.1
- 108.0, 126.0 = 1.28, 121.1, 94.49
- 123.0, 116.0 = 0.96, 93.79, 98.07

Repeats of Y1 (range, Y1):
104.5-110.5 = -0.018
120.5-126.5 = 0.003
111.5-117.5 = -0.024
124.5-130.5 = 0.003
